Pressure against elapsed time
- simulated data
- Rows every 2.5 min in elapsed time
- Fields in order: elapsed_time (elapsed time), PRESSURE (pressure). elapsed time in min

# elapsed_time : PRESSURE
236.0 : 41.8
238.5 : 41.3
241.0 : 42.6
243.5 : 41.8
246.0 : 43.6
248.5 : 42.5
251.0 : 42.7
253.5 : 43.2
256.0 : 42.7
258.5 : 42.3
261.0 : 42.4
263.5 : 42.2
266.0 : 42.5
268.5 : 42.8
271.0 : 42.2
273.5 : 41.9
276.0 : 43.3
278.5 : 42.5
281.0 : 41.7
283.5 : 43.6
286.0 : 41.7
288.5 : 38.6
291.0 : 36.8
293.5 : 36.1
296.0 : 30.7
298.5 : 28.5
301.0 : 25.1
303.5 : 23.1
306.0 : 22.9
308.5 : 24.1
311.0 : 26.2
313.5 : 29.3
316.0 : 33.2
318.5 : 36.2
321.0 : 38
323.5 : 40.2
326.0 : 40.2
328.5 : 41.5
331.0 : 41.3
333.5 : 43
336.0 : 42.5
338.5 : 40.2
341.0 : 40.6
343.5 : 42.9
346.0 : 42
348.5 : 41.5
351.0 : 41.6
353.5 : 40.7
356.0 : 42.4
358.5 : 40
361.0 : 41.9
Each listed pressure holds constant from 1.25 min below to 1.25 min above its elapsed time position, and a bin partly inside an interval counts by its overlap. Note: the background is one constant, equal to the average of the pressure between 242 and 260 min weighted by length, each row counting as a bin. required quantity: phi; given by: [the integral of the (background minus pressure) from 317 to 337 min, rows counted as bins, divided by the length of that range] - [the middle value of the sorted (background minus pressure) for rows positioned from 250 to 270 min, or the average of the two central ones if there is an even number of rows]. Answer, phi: 2.4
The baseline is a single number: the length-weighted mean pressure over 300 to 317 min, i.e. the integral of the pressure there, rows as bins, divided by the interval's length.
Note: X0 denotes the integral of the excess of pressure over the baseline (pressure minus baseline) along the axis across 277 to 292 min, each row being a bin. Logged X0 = 221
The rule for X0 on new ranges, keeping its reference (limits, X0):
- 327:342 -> 230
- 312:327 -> 146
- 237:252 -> 243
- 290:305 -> 54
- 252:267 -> 245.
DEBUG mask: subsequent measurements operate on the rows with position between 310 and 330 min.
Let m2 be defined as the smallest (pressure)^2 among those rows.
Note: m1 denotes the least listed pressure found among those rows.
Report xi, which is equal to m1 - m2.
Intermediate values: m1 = 26.2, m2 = 686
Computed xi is -660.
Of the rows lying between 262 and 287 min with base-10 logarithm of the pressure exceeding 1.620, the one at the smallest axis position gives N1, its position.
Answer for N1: 263.5 min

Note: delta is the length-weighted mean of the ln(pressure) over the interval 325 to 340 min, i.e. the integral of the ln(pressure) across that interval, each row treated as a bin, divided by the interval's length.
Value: 3.72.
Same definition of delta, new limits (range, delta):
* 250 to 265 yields 3.75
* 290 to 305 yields 3.38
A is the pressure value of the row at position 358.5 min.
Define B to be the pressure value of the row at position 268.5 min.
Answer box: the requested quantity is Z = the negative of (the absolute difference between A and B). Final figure -2.8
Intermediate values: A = 40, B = 42.8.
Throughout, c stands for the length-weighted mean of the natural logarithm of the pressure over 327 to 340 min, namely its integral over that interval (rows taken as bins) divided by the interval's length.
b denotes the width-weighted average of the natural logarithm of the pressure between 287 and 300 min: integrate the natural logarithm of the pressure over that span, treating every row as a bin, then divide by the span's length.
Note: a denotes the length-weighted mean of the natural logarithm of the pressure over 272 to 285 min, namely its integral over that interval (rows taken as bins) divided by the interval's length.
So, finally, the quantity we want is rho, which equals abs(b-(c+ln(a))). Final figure 1.5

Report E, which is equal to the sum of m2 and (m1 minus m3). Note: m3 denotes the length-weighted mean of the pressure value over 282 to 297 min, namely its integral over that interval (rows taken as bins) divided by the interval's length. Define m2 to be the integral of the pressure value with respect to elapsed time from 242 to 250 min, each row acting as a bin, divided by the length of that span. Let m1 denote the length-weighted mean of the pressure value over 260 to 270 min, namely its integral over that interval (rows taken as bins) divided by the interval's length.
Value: 47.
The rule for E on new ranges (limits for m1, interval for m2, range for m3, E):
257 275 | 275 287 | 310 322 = 52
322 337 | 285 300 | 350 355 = 35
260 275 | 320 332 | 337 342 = 42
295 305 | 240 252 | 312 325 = 34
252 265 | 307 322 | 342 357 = 32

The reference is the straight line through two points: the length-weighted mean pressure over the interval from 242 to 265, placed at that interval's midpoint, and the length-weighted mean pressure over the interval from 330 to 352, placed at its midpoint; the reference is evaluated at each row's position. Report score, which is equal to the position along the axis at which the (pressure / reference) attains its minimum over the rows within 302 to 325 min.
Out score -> 306.0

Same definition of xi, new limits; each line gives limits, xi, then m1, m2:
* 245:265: -1739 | 42.2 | 1781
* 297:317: -502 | 22.9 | 524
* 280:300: -784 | 28.5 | 812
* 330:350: -1576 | 40.2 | 1616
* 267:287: -1697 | 41.7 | 1739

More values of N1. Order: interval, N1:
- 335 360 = 336.0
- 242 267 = 243.5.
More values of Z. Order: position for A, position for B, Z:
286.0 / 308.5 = -17.6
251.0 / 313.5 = -13.4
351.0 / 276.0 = -1.7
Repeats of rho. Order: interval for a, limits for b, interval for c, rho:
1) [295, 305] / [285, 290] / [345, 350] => 1.2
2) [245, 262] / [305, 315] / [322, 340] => 1.8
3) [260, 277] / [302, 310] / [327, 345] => 1.9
